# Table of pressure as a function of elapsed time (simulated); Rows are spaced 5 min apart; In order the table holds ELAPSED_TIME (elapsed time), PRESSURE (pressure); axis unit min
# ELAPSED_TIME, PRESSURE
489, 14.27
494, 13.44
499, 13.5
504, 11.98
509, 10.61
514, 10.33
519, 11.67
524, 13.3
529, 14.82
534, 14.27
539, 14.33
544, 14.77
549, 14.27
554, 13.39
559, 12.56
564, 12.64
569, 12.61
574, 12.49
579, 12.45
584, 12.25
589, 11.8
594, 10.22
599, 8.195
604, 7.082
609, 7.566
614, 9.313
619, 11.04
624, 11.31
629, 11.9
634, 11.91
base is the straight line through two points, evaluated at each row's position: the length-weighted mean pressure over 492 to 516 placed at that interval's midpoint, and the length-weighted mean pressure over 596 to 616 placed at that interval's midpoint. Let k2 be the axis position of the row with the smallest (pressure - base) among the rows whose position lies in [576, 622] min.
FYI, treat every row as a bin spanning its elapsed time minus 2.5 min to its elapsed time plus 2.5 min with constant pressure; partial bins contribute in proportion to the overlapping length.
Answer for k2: 604 min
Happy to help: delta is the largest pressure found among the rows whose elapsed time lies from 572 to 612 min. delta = 12.49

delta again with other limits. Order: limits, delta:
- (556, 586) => 12.64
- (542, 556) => 14.77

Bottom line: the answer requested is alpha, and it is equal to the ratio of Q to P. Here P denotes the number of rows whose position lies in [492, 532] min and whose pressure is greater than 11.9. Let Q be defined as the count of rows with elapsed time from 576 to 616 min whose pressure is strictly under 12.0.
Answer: 1.2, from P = 5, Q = 6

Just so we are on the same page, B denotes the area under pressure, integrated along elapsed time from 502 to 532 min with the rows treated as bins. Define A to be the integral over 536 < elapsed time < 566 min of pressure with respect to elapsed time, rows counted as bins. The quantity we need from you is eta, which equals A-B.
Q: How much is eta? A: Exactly 46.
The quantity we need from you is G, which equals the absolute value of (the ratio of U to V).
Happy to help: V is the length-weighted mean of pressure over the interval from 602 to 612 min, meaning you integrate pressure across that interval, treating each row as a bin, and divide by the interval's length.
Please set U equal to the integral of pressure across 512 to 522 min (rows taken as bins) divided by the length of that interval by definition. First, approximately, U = 11.1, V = 7.4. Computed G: 1.50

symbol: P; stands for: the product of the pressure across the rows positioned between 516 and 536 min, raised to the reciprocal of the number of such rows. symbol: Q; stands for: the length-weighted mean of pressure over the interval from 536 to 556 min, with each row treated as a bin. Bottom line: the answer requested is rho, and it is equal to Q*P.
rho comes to 191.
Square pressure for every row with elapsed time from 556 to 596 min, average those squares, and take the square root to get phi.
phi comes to 12.2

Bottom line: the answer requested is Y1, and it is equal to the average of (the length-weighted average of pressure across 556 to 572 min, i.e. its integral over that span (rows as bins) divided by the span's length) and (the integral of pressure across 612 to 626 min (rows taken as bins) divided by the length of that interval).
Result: 11.6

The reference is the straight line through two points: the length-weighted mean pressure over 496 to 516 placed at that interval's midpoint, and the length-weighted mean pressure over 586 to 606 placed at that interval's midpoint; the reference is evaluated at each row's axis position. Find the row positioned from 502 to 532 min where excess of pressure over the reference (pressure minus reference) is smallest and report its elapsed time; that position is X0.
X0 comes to 514 min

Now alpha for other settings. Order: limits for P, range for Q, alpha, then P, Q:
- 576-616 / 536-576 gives 0.0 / 2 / 0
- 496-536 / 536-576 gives 0.0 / 5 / 0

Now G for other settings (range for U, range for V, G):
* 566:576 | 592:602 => 1.39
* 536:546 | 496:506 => 1.13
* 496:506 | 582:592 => 1.07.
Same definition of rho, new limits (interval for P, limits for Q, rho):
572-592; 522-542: 174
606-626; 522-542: 138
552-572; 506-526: 146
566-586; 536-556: 177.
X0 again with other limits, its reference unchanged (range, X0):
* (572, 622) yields 604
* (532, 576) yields 559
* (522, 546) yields 524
